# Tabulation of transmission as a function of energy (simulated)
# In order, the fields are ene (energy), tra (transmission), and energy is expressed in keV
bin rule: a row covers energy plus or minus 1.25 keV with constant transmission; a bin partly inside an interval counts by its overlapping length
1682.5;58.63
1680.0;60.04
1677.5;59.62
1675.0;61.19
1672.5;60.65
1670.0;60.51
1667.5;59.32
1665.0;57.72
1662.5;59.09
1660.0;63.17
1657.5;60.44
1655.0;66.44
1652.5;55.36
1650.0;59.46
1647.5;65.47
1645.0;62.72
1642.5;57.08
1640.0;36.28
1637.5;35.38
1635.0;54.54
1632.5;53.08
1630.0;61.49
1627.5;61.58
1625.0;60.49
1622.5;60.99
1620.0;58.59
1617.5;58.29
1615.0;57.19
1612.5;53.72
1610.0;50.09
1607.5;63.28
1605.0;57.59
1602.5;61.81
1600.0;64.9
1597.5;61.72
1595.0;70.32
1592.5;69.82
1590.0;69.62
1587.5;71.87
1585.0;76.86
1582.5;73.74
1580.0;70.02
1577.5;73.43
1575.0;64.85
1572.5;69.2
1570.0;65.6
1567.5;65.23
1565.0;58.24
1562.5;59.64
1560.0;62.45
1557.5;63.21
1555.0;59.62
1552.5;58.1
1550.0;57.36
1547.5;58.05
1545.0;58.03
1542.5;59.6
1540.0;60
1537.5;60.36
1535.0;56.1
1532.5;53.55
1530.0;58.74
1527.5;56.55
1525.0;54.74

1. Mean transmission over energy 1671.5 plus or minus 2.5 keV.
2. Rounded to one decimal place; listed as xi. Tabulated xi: 60.6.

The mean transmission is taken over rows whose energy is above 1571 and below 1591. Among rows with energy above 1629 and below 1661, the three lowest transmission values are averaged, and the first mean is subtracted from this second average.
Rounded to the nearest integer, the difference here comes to -30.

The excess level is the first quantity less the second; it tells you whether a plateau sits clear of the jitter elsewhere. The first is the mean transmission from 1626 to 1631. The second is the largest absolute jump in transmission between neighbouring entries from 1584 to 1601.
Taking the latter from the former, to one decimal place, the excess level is 52.9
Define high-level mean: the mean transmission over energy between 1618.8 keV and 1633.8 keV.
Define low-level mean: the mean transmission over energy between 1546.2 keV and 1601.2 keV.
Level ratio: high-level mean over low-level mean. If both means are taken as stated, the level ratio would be 0.90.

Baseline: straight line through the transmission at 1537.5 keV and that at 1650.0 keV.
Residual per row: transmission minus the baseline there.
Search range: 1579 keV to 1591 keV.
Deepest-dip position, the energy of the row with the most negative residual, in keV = 1590.0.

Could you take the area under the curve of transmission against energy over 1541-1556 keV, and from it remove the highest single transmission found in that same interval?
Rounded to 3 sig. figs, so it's 817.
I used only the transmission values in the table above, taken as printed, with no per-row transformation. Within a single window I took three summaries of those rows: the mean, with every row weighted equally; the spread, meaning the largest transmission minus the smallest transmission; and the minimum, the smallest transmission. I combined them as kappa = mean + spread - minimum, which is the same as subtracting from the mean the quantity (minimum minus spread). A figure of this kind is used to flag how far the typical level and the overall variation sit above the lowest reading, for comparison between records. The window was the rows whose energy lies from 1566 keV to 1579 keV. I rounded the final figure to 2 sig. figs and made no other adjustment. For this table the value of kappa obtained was 11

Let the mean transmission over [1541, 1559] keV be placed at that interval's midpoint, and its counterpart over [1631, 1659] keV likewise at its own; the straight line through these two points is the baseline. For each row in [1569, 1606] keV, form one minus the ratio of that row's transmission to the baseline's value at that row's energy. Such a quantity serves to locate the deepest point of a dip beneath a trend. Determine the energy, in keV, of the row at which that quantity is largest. 1605.0 keV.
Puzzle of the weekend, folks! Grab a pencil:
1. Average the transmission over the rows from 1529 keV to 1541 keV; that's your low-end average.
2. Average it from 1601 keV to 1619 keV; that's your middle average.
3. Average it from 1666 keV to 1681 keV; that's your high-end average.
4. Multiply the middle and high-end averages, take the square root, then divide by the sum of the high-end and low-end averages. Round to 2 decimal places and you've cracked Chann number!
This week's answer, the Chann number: 0.50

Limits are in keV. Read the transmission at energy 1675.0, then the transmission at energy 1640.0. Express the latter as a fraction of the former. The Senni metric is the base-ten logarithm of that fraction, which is -0.23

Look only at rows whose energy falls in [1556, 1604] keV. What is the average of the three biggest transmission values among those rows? 74.7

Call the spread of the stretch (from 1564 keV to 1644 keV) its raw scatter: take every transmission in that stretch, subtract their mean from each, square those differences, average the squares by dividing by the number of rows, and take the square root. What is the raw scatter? 9.3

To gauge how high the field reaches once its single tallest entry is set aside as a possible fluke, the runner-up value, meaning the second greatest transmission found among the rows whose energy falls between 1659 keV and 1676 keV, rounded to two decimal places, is 61.19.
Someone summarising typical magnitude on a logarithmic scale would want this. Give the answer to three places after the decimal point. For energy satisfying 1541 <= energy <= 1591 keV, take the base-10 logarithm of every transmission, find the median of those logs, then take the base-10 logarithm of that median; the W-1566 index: 0.257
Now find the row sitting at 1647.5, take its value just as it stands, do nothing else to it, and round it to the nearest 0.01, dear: 65.47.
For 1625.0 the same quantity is 60.49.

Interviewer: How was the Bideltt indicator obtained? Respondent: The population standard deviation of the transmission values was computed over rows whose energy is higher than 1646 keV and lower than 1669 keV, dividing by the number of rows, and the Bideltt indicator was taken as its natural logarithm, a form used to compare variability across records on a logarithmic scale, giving 1.2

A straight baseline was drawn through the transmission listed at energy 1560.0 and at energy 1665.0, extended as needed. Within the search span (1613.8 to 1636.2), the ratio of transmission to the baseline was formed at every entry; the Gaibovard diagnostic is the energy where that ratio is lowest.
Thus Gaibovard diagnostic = 1632.5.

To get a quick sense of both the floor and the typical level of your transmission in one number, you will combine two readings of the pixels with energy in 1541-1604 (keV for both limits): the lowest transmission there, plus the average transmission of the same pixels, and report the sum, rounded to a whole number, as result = 122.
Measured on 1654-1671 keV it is 119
